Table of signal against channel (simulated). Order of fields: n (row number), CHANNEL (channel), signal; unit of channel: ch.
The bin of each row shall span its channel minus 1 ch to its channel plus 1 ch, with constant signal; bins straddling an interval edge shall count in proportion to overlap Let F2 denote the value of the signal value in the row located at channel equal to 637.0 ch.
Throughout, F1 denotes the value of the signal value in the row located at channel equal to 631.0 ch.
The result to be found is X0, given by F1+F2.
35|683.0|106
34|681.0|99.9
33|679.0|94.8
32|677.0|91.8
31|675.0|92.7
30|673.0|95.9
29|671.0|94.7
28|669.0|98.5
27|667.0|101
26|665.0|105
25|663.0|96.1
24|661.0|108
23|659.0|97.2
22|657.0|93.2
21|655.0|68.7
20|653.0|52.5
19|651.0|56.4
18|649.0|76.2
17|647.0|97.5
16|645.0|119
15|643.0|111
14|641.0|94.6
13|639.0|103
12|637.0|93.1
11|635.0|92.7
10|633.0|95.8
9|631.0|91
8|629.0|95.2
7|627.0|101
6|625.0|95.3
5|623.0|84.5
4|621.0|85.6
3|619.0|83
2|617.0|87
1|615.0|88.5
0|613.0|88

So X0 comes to 184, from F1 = 91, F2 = 93.1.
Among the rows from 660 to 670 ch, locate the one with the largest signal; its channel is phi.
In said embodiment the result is 661.0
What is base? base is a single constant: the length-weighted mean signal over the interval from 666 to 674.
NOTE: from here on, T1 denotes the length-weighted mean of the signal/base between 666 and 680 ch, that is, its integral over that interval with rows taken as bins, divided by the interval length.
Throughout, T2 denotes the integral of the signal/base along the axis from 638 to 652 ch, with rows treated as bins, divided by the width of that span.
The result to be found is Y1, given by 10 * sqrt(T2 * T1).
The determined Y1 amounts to 9.7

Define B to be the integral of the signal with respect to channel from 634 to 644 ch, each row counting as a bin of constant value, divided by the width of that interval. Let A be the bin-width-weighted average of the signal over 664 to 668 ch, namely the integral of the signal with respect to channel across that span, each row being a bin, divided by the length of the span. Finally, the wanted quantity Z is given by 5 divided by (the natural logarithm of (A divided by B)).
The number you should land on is 122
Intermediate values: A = 103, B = 98.9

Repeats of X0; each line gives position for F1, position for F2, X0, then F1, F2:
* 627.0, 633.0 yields 197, 101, 95.8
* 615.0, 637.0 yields 182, 88.5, 93.1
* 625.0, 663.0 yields 191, 95.3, 96.1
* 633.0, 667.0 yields 197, 95.8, 101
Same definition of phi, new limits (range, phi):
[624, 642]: 639.0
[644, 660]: 645.0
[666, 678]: 667.0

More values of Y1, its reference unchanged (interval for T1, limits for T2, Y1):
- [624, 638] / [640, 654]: 9.3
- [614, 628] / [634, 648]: 9.8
